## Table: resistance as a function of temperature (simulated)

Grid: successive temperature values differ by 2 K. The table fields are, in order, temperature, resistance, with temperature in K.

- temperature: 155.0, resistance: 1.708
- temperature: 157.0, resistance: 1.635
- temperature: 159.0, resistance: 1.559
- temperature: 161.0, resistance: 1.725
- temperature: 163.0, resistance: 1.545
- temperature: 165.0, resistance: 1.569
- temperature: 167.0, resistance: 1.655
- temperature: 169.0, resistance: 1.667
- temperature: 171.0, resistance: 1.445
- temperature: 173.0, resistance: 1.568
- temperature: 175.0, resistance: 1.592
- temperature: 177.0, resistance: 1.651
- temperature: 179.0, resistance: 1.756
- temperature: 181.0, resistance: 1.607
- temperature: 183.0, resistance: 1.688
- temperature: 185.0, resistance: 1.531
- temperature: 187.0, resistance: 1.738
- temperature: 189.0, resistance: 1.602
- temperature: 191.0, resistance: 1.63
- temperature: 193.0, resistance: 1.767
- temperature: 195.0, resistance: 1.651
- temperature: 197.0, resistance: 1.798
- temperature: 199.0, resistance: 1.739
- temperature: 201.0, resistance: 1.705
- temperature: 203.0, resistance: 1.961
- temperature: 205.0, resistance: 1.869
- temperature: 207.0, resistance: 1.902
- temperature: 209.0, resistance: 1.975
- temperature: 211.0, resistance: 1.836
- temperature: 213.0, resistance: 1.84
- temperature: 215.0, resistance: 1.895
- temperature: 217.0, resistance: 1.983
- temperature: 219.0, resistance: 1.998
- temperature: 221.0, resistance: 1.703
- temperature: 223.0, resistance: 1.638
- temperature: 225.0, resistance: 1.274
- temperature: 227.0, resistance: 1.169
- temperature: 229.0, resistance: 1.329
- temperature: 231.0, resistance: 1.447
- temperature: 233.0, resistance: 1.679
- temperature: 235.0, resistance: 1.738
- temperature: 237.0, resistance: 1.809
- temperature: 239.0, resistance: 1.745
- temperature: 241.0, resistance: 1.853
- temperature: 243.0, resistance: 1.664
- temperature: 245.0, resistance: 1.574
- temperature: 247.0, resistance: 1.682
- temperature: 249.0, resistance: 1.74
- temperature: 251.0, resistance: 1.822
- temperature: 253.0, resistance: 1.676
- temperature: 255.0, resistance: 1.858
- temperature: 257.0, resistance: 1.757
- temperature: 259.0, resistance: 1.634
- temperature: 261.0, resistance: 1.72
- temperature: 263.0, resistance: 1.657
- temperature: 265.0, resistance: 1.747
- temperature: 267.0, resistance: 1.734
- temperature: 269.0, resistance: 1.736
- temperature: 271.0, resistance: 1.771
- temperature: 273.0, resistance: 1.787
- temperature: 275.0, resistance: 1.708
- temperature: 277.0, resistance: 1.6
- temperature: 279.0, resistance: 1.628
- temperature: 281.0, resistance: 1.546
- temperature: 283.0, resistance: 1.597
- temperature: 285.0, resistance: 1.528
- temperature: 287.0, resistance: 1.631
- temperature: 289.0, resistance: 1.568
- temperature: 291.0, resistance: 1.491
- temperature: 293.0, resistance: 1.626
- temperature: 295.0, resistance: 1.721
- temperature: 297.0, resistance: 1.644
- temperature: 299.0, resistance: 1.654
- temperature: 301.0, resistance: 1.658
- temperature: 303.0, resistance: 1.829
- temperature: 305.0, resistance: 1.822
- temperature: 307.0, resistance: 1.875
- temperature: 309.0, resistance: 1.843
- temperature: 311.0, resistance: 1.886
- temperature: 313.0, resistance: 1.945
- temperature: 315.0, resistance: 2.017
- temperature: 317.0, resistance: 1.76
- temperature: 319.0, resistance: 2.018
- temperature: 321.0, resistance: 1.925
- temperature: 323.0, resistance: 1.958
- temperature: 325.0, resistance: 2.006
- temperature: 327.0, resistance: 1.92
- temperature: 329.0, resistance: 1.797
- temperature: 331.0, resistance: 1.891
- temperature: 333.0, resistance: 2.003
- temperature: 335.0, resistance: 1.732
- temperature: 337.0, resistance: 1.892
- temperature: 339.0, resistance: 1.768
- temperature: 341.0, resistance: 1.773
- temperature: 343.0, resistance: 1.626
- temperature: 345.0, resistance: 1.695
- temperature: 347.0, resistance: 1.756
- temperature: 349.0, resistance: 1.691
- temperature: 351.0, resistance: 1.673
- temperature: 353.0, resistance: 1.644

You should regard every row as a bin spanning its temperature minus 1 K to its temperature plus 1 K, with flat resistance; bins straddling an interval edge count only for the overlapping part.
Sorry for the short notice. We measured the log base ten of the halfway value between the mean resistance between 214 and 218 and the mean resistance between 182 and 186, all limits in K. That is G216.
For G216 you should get 0.249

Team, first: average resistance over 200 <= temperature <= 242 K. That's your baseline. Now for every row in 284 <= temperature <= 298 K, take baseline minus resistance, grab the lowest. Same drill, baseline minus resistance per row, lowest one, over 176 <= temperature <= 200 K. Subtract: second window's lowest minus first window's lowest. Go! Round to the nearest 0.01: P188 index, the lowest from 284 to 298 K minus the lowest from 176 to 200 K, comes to 0.08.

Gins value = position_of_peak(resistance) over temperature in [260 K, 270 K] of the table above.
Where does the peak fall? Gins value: 265.0 K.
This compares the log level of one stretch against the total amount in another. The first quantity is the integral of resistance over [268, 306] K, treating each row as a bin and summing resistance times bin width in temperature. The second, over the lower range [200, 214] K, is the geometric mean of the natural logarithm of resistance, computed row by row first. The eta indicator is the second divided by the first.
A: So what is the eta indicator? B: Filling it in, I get 0.010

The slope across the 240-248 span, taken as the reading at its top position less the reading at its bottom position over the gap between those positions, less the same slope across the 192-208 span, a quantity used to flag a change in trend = -0.038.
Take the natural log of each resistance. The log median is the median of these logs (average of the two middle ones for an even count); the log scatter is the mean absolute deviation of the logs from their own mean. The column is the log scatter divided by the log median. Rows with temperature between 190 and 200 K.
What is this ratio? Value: 0.065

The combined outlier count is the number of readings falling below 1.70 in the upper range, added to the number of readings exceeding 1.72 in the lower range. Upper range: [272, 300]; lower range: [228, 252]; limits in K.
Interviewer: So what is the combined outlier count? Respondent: 17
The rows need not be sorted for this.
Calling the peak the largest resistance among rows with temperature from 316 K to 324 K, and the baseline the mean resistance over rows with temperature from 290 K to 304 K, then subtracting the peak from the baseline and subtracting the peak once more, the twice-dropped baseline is -2.38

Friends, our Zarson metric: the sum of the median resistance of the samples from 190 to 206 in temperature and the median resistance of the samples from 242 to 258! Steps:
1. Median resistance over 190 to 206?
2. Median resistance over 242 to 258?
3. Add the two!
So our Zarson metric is 3.46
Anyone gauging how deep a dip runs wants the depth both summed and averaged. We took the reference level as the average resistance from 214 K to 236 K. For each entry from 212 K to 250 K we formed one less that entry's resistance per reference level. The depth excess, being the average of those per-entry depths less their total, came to 0.5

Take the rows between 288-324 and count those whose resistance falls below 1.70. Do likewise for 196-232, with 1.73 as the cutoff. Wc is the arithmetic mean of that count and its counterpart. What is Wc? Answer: 6.5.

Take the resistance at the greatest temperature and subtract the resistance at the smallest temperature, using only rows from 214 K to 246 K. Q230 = -0.32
